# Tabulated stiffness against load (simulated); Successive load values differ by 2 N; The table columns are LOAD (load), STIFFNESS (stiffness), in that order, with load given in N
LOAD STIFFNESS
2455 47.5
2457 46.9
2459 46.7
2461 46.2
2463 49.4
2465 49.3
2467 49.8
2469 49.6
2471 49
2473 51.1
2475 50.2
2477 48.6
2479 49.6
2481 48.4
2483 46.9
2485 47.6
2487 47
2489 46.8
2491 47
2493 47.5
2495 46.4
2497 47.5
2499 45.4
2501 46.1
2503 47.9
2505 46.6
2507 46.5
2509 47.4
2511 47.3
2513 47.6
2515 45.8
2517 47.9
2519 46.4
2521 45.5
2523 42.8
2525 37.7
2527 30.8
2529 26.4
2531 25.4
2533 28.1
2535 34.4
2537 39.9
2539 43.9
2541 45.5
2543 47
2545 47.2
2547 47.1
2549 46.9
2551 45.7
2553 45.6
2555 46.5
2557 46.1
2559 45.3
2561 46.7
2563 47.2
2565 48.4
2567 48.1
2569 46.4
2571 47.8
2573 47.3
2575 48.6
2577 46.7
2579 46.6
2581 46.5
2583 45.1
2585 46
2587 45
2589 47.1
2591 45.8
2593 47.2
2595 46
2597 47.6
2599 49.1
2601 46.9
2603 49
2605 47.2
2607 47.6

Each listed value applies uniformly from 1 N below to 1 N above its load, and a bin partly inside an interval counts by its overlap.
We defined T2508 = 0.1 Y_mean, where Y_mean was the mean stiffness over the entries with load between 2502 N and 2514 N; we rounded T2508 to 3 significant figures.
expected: 4.72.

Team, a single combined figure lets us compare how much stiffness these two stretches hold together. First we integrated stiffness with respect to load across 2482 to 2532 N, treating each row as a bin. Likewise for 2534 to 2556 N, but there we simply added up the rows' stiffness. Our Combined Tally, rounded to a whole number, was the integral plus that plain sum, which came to 2690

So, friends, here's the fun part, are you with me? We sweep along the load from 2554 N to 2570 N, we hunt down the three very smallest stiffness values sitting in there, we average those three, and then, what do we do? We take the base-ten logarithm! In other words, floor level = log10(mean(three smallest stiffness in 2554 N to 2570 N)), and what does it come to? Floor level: 1.66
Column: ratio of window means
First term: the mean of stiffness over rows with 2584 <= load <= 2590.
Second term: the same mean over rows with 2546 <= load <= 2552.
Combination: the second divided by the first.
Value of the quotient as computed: 1.012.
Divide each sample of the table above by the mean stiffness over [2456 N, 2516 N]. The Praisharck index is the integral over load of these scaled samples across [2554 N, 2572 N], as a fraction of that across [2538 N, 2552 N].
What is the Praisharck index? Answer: 1.31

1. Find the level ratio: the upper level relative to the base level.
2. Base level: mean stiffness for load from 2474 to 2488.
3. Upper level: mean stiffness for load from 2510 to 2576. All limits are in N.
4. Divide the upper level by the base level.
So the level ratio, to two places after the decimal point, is 0.90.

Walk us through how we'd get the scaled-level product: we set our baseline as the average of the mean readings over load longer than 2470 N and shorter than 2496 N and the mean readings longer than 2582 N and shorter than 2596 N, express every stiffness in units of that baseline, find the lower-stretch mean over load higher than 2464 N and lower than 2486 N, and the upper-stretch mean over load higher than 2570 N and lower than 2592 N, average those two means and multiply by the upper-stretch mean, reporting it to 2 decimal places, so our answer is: 1.01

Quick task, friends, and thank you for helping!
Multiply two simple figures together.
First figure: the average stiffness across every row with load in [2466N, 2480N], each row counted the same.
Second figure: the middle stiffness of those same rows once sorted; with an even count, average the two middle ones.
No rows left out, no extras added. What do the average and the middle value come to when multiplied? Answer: 2465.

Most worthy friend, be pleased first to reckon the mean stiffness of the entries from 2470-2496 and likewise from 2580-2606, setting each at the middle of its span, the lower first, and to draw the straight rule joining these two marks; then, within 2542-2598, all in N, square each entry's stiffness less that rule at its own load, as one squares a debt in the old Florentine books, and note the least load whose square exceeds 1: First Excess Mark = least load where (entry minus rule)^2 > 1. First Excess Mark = 2551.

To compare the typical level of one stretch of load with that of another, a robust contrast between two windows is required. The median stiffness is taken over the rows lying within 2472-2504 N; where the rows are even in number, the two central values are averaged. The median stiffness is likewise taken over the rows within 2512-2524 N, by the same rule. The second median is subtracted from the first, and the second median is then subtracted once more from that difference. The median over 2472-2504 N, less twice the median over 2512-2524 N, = -44.7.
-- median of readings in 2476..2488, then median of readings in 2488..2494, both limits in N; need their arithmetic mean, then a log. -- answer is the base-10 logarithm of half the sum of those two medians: 1.68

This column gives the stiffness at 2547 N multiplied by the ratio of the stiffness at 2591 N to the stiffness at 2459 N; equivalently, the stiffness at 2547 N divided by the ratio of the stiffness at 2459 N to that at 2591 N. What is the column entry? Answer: 46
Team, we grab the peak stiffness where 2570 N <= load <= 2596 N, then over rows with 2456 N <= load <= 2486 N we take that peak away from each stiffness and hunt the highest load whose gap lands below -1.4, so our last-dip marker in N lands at 2483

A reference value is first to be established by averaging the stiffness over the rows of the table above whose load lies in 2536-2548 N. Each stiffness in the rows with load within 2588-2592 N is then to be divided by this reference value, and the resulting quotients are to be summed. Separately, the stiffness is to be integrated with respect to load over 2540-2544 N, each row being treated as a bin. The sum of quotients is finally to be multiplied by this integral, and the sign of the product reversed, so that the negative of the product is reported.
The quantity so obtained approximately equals -381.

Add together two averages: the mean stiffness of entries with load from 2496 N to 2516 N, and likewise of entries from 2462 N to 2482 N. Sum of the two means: 96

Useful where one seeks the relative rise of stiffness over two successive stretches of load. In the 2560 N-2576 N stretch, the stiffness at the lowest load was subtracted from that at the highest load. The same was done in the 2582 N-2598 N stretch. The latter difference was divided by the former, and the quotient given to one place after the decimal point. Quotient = 1.3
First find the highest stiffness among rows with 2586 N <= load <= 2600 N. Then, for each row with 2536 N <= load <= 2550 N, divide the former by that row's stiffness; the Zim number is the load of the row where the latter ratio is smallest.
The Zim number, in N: 2545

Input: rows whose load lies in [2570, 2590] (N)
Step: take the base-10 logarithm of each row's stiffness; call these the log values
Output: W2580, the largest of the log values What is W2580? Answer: 1.69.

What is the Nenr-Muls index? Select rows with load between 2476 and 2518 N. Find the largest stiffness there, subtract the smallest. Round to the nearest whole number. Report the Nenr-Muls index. 4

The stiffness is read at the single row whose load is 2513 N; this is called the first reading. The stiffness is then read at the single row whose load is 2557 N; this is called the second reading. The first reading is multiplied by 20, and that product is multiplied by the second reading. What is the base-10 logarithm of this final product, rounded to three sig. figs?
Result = 4.64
